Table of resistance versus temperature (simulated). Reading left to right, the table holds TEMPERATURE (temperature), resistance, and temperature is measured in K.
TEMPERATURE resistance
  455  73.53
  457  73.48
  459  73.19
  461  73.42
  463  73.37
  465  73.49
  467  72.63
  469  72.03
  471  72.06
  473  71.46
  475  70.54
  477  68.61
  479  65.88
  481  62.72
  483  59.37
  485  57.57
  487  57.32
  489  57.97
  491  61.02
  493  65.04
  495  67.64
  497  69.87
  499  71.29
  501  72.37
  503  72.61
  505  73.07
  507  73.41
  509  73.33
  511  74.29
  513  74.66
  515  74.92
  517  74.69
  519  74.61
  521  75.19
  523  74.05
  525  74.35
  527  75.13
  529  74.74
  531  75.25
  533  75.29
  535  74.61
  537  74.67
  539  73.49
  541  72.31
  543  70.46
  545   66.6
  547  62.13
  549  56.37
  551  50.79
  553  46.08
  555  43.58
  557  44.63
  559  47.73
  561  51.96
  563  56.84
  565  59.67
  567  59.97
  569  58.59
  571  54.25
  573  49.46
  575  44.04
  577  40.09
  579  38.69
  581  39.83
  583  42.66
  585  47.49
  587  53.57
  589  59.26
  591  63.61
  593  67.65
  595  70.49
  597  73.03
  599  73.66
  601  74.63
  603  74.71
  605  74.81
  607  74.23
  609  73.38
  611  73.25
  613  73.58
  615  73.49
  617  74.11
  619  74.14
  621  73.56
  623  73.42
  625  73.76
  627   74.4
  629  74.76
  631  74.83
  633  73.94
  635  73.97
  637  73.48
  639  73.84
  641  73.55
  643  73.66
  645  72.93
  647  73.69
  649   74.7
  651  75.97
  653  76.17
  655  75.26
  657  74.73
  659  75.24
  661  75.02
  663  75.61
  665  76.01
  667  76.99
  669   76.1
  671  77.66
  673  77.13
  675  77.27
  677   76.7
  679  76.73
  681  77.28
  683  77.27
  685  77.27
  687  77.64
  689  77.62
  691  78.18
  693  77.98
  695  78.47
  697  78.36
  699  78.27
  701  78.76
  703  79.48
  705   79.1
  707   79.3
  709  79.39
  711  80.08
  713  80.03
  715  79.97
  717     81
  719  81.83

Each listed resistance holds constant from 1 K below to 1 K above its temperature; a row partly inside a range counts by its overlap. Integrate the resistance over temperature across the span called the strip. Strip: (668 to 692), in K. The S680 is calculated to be 1854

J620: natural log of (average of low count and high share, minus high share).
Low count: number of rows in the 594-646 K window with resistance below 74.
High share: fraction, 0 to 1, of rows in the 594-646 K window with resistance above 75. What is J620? 2.1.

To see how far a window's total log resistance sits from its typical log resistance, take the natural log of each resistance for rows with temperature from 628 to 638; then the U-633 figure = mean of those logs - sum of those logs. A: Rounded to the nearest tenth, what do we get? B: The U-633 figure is -17.2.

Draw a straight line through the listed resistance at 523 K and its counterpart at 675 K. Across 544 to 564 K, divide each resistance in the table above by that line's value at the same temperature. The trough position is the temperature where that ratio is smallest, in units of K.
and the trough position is 555 K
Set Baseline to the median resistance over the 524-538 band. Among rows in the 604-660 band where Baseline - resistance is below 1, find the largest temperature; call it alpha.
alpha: 659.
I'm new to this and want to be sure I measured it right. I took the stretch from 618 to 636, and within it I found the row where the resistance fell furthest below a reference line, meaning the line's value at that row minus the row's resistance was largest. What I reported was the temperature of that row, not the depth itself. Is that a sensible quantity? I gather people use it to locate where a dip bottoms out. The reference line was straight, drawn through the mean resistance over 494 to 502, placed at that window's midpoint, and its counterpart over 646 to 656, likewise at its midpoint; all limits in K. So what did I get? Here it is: 623 K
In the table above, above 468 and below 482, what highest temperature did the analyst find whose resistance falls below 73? 481 K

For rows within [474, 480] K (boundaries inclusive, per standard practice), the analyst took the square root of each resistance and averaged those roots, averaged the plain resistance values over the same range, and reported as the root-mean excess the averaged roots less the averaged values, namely -60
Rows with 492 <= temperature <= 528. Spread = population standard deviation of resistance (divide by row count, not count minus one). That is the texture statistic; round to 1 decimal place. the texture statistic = 2.7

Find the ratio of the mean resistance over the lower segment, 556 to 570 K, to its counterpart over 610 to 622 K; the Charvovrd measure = 0.74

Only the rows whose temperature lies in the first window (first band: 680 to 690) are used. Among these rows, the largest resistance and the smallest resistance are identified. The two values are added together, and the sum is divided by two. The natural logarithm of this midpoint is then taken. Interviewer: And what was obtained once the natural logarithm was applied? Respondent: 4.350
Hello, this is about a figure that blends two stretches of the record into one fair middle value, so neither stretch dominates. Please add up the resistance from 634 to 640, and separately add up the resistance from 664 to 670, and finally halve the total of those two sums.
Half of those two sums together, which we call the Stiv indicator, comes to 225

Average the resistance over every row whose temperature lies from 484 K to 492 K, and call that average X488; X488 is 58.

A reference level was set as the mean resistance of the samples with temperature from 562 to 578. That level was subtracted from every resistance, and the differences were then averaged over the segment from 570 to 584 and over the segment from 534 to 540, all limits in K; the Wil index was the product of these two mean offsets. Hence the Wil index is -187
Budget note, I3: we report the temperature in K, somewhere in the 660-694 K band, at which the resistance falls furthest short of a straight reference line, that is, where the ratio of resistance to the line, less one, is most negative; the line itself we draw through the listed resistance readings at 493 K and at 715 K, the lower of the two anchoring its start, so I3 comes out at 661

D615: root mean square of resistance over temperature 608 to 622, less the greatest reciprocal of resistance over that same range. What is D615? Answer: 74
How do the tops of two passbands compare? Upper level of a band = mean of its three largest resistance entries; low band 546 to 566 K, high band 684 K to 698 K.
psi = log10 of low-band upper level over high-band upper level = -0.12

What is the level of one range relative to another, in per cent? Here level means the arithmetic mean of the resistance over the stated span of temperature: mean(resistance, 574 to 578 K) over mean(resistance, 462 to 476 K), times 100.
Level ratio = 58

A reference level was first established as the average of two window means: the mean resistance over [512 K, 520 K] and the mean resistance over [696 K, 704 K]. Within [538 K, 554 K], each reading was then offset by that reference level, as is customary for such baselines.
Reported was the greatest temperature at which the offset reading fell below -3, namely 553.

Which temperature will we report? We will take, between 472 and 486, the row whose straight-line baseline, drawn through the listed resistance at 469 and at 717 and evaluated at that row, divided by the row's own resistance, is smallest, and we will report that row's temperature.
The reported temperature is 473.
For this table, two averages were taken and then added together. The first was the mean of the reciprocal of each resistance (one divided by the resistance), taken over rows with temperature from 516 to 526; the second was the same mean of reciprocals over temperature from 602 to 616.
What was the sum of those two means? 0.0269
